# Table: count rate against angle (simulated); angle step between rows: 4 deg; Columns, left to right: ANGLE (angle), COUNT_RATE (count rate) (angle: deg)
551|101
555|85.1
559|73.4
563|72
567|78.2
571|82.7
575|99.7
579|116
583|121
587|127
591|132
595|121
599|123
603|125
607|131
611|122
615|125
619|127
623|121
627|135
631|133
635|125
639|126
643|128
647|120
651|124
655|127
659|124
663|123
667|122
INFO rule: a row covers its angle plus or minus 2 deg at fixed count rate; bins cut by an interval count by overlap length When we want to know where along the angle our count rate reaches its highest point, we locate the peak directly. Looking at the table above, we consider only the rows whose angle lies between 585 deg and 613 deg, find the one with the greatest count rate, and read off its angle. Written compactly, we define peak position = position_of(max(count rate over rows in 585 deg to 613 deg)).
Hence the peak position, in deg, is 591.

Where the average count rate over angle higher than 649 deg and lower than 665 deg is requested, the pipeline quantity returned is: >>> 124.5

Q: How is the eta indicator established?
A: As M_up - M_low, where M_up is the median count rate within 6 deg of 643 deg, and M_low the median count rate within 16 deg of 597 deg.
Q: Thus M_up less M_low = 2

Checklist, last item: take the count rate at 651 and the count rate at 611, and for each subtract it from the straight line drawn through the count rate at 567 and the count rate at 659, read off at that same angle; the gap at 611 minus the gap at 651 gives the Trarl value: -18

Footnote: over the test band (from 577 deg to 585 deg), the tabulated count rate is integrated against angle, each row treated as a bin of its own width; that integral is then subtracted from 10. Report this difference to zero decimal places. -938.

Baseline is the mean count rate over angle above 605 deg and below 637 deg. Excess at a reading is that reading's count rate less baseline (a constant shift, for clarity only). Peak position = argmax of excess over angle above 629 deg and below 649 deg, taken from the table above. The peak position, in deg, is 631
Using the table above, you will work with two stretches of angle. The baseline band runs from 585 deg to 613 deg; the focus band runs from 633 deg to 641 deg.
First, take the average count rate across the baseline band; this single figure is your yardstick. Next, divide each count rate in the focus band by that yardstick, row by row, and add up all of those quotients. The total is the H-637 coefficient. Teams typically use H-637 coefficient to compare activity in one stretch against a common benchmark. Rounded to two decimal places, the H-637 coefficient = 1.99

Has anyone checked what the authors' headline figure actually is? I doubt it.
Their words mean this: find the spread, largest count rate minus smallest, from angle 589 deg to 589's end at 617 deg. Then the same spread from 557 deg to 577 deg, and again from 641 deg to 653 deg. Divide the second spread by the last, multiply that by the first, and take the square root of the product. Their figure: 6.2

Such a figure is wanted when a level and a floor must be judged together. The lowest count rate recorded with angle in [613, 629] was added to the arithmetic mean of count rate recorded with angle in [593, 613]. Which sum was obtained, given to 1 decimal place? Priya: 245.4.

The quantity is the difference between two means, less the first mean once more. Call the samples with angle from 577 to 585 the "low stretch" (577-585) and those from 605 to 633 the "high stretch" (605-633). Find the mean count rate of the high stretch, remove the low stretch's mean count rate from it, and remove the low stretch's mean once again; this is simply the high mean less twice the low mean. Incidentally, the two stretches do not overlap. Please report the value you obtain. -109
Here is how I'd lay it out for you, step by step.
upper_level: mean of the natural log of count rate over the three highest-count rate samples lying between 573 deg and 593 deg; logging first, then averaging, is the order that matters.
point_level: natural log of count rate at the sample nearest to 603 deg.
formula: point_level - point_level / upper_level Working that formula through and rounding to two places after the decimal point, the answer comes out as 3.83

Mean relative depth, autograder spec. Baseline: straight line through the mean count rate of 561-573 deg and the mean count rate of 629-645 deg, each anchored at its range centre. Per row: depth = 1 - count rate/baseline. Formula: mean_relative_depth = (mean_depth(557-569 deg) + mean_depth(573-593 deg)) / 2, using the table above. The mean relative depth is -0.17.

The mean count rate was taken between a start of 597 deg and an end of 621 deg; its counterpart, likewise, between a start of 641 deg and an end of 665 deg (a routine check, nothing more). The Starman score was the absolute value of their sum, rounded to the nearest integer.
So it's 250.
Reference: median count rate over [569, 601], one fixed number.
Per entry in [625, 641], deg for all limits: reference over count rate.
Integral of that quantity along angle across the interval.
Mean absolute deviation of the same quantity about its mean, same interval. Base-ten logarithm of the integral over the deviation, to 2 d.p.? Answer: 2.69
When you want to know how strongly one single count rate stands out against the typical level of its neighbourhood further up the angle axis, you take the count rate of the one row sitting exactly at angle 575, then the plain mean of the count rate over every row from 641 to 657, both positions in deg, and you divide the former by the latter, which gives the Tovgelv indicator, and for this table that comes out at 0.80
